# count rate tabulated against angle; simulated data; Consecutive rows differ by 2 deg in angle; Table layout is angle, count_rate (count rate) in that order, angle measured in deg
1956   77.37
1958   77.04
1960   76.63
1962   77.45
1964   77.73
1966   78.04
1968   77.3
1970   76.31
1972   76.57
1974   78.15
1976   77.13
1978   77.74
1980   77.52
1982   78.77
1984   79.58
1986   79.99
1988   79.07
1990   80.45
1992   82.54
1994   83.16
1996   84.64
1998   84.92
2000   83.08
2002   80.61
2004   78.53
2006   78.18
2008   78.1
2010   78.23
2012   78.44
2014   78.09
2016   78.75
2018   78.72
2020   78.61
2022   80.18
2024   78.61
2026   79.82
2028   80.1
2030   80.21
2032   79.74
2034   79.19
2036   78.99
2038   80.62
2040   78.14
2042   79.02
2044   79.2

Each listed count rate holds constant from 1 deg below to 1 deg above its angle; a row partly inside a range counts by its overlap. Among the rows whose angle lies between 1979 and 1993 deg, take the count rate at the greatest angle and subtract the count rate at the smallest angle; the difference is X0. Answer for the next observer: 5.0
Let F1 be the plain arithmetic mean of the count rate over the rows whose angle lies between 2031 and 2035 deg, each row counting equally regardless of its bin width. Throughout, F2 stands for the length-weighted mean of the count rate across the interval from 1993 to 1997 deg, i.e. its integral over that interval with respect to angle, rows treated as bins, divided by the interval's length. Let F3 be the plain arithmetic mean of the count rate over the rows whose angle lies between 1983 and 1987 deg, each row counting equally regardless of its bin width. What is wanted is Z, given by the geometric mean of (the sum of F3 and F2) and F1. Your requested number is 114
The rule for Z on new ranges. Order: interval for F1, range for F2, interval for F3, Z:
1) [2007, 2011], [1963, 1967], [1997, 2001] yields 112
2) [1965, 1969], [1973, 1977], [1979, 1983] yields 110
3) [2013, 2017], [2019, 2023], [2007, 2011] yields 111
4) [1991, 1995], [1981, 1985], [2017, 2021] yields 114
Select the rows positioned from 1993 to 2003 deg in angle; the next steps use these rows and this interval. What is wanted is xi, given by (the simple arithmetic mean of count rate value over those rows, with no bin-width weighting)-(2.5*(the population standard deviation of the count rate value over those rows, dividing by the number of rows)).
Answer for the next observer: 79.5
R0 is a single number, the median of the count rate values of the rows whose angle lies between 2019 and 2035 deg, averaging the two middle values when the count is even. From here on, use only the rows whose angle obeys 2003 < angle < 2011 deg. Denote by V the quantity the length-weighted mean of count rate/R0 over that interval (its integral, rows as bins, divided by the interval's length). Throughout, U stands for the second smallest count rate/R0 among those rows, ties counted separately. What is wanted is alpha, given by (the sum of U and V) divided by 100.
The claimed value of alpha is 0.0196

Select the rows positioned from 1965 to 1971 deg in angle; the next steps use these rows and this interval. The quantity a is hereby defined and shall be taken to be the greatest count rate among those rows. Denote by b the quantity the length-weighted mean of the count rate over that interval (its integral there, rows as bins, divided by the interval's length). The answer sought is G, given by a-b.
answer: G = 0.8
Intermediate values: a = 78.04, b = 77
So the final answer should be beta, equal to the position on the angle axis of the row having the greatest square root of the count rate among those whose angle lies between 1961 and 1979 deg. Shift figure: 1974 deg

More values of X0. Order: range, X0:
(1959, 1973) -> -0.1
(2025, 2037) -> -0.8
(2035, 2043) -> 0.0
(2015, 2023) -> 1.4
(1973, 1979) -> -0.4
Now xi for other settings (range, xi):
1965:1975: 75.4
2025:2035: 78.9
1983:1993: 77.3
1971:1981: 76.1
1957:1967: 76.1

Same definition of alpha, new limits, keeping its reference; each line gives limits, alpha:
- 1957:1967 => 0.0194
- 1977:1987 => 0.0196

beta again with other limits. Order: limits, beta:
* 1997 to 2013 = 1998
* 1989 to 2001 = 1998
